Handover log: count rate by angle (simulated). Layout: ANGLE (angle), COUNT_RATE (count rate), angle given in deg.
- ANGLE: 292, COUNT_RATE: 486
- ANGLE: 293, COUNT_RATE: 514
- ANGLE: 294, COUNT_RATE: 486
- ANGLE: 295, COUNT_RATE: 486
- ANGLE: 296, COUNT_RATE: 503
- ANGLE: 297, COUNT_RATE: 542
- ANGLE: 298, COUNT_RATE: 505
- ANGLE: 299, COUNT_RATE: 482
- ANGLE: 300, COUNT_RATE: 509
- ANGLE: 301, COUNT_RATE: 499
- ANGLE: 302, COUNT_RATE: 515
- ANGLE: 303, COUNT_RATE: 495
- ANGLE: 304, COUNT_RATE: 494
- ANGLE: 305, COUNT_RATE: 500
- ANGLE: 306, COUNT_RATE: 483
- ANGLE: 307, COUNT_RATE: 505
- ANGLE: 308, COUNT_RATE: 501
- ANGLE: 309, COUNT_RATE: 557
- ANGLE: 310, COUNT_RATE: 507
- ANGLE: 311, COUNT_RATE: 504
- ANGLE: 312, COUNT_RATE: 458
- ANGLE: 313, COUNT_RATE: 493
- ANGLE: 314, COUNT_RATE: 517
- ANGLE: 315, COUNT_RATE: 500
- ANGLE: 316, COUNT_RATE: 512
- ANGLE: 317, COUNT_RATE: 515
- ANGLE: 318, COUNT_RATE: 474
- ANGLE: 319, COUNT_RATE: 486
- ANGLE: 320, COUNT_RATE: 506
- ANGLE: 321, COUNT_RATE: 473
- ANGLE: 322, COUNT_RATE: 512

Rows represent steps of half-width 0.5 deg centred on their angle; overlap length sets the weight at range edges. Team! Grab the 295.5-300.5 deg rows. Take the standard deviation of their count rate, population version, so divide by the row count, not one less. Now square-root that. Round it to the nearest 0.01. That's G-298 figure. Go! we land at 4.40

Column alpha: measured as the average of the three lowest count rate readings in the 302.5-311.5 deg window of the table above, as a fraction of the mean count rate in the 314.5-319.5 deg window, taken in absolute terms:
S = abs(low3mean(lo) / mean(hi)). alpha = 0.986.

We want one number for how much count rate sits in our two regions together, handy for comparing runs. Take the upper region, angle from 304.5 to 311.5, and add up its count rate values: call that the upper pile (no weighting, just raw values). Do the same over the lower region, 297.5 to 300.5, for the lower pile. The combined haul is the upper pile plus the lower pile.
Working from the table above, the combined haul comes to 5053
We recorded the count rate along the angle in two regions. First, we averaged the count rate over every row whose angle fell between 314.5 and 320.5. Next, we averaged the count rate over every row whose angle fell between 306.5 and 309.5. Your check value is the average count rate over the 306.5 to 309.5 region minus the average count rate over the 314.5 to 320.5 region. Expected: 22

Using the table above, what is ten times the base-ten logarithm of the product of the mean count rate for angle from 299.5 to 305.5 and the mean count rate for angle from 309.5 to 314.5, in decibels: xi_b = 54.0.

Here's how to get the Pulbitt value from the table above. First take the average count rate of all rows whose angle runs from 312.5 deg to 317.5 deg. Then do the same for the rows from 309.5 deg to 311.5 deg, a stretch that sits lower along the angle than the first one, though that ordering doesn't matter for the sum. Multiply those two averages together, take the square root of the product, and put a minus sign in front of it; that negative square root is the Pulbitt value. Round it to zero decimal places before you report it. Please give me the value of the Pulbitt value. -506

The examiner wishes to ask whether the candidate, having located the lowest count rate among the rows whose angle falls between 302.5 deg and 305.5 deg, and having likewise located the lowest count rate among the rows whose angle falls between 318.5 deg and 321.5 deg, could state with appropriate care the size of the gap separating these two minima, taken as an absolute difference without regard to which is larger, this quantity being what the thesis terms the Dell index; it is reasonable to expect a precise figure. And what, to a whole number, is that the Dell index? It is 21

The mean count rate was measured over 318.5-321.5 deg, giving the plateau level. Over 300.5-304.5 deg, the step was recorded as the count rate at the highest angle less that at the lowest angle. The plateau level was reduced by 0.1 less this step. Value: 483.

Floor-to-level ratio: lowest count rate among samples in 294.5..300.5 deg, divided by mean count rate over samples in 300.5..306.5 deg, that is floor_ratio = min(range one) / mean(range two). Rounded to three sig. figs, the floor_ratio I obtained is 0.969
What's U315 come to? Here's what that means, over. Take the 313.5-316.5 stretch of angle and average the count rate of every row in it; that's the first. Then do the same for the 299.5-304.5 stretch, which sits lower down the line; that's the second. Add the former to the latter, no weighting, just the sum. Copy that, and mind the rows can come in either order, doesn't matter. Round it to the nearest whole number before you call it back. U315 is 1012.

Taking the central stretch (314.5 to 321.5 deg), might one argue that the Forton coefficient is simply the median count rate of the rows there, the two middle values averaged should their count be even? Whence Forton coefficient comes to 500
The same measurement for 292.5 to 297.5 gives 503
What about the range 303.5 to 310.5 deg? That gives 501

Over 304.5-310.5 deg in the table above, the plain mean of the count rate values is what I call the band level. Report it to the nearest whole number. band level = 509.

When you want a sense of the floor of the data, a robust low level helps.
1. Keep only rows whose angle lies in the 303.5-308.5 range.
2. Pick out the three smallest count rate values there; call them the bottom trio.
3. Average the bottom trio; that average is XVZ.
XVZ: 492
